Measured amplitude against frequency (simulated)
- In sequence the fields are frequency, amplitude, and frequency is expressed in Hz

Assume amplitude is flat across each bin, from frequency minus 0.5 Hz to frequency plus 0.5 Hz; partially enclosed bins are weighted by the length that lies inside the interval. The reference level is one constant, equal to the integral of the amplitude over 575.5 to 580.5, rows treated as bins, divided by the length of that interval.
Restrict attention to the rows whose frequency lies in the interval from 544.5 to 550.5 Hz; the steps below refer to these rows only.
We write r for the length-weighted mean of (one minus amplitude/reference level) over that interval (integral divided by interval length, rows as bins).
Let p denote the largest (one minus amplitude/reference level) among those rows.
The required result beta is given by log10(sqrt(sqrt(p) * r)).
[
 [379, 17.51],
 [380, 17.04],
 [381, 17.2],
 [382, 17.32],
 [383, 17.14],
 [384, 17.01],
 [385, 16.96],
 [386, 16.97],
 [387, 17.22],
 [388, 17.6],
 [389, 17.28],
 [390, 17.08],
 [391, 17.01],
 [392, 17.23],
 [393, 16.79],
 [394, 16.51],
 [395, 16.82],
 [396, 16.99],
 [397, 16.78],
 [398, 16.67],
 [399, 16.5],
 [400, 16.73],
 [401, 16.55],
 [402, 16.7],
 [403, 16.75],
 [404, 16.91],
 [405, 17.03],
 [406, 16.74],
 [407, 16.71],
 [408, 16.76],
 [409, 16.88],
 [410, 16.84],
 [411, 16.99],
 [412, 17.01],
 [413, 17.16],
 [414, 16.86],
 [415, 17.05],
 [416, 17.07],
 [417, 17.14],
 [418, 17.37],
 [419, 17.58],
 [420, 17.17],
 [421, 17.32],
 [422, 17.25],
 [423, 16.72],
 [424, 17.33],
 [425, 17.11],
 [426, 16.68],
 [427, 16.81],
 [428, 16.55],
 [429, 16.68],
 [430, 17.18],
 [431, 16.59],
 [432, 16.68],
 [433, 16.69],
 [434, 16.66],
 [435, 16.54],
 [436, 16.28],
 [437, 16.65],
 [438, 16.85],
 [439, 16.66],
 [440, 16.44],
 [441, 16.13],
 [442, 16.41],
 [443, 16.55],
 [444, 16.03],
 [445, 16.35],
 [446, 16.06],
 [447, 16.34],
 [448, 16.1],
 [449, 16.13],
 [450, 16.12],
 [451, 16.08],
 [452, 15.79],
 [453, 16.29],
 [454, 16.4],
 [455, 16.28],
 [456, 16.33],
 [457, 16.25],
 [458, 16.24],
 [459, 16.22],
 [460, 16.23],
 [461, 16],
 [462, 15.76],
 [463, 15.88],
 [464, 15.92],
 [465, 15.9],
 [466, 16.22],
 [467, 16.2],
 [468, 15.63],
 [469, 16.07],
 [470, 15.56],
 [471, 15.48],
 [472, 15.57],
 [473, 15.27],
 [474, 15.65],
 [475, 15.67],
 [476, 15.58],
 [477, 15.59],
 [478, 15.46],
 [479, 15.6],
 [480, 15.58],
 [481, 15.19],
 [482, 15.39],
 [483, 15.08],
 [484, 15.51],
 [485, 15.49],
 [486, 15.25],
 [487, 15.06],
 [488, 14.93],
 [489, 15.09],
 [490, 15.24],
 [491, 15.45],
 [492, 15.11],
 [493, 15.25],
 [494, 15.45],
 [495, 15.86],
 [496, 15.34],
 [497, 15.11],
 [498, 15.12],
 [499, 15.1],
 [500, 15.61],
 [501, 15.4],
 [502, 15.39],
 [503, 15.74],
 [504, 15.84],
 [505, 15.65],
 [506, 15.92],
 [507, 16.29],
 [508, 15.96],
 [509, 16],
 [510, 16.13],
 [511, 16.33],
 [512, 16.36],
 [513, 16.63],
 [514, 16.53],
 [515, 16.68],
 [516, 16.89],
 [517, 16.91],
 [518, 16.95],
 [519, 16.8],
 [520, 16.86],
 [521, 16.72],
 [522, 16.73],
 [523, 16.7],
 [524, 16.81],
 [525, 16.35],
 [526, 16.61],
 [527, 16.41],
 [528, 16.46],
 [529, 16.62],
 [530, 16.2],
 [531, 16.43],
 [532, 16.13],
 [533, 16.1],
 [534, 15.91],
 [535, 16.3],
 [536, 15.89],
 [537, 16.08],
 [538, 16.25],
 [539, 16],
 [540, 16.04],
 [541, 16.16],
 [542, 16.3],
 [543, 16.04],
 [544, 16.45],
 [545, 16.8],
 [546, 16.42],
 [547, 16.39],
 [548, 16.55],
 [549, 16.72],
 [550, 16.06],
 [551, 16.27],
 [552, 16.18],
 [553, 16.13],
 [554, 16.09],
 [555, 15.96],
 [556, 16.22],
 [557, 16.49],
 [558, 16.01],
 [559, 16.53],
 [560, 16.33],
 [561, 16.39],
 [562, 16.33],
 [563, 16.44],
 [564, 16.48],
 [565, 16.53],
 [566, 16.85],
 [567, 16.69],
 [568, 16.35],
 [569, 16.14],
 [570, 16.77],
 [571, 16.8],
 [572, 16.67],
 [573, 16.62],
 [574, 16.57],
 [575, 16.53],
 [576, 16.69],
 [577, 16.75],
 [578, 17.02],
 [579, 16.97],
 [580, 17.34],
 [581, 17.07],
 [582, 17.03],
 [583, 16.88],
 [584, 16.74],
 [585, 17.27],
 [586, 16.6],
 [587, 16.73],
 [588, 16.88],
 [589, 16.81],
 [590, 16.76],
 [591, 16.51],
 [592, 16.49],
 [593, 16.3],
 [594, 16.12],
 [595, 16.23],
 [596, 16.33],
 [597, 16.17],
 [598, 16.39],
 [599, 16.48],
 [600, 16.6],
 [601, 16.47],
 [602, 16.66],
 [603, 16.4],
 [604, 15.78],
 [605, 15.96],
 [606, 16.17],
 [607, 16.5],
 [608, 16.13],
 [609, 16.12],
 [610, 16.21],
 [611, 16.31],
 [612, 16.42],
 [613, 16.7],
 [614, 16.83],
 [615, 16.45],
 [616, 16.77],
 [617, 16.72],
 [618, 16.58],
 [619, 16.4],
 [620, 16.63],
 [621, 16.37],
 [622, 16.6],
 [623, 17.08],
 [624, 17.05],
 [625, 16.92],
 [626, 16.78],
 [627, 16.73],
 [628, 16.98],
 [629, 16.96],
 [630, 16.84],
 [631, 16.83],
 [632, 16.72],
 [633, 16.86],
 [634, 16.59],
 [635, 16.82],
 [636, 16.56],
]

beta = -1.10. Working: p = 0.053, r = 0.027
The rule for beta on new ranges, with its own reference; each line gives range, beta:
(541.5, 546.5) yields -1.06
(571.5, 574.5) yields -1.26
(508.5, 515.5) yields -1.05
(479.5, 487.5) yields -0.75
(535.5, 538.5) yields -0.94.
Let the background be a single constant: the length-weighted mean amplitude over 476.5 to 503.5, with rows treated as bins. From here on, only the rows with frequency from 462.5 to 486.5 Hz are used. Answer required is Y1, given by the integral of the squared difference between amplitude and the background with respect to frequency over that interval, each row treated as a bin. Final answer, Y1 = 4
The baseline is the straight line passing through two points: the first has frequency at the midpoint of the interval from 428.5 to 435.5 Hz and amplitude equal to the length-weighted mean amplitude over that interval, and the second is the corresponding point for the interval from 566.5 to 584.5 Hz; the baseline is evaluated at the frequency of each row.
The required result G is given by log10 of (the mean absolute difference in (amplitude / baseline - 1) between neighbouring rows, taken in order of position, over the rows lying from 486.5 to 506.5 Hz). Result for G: -1.88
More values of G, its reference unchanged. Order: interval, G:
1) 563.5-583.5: -1.97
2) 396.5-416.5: -2.10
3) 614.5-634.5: -2.00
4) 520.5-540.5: -1.91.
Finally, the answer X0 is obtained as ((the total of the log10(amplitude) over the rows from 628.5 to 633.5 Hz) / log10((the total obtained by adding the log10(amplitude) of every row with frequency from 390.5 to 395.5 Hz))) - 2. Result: 5.78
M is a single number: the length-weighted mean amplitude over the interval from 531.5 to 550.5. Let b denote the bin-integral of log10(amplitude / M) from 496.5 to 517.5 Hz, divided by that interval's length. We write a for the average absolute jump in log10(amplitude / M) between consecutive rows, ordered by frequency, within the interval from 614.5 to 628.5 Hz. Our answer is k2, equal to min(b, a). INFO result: -0.007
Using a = 0.0050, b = -0.007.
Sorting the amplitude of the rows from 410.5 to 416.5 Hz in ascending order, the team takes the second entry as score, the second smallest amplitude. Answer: 16.99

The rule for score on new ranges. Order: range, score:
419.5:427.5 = 16.72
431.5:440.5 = 16.44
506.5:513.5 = 16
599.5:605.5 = 15.96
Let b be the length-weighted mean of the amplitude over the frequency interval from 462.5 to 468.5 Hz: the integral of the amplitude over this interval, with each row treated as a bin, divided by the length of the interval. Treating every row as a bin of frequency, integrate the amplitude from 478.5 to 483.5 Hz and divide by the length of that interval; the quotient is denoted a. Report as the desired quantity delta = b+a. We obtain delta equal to 31.3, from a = 15.4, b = 16.0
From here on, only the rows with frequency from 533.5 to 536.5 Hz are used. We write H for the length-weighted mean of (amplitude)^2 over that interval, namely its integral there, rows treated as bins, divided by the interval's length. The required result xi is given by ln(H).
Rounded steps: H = 257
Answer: 5.55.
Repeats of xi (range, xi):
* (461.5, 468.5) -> 5.54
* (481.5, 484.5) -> 5.46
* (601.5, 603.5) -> 5.61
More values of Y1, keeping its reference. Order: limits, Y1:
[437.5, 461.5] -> 21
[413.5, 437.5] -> 61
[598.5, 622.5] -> 30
